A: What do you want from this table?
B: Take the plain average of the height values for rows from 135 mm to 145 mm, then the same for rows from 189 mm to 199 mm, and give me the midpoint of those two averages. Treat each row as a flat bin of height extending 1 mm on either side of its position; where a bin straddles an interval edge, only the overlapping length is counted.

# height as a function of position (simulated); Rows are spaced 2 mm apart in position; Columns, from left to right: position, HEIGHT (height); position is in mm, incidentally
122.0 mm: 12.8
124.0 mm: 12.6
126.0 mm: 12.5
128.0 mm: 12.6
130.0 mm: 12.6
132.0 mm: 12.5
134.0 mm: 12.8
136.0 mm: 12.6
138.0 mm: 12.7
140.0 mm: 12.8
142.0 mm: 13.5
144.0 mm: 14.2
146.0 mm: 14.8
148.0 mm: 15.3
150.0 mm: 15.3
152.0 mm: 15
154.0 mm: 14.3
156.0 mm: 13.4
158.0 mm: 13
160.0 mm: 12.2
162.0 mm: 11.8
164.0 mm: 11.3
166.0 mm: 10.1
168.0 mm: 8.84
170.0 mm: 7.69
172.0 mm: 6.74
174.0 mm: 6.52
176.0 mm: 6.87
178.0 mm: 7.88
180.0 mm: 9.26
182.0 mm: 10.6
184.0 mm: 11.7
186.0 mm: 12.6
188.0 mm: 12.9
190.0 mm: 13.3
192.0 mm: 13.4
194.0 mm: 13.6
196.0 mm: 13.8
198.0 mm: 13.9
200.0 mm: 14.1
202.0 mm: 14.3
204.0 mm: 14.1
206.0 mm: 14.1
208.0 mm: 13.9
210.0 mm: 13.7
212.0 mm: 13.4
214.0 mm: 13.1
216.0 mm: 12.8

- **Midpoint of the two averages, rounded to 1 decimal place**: 13.4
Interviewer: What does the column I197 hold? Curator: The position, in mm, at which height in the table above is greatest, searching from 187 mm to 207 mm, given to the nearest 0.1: 202.0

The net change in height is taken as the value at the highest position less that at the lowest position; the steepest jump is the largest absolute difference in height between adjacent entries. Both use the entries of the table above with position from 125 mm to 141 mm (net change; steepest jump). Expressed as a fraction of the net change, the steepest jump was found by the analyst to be 1.0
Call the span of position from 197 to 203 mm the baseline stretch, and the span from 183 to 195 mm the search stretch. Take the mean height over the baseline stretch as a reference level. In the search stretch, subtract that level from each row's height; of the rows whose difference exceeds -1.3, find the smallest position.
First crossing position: 188.0 mm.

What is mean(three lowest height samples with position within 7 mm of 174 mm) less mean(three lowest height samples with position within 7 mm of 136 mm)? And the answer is -5.9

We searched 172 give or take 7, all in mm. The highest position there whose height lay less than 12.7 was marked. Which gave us 178.0 mm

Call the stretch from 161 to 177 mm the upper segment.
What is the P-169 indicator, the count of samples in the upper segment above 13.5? 0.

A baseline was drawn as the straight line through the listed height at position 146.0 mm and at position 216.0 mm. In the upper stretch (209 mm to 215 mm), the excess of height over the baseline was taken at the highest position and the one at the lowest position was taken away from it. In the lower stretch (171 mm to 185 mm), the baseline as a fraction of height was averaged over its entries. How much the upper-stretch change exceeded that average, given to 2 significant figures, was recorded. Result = -2.2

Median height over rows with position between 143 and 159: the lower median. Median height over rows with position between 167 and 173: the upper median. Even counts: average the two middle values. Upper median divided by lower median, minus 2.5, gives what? -1.97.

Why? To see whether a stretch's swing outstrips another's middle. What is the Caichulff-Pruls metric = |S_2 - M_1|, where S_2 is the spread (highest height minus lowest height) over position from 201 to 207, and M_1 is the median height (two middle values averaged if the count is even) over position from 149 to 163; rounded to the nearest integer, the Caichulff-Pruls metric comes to 13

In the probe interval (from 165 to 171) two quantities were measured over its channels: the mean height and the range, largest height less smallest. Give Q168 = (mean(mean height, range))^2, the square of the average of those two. 32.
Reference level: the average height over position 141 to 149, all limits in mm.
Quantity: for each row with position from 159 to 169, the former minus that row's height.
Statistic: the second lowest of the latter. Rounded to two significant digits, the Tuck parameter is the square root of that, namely 1.6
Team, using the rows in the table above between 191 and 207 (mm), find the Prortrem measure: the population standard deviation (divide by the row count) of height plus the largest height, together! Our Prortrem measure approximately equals 14.6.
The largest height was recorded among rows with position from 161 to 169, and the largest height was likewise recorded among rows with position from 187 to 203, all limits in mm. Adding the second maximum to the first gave 26.1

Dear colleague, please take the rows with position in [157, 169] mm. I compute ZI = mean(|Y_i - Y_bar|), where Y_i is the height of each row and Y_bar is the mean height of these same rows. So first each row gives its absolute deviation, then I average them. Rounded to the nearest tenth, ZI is 1.2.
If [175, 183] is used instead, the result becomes 1.3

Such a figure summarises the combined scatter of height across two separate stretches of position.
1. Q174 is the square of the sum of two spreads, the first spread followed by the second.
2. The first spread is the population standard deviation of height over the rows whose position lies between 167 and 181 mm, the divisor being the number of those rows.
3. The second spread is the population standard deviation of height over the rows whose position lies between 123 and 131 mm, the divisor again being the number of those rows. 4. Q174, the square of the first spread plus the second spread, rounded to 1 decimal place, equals 1.1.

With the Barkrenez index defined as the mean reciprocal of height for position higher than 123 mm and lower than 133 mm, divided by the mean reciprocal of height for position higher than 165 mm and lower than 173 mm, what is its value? 0.65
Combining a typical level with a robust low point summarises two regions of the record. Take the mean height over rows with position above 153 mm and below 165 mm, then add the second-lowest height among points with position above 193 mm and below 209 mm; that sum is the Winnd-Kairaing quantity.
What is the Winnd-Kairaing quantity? 26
